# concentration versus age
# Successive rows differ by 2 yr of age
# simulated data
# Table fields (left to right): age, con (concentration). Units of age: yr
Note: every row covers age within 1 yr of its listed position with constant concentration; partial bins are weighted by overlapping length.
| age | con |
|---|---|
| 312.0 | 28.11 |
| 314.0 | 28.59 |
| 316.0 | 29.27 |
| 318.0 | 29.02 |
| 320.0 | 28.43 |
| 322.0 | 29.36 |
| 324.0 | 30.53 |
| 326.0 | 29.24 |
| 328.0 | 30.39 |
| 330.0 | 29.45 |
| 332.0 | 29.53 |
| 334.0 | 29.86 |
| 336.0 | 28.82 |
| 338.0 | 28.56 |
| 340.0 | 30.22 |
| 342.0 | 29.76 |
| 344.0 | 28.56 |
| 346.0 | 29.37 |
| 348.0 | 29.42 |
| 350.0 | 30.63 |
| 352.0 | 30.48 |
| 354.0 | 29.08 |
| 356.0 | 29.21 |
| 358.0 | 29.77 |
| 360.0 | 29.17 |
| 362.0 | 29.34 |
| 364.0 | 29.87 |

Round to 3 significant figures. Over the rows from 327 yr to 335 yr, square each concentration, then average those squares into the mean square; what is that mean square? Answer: 889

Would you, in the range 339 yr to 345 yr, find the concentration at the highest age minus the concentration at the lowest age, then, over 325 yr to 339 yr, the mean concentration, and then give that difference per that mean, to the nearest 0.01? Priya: -0.06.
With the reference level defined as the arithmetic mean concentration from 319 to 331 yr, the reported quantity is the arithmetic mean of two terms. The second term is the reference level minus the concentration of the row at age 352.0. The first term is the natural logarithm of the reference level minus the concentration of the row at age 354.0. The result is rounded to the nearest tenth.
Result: -0.8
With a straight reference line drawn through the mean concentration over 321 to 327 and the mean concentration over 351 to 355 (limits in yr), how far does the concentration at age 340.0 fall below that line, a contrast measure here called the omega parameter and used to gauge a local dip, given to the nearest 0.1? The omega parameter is -0.5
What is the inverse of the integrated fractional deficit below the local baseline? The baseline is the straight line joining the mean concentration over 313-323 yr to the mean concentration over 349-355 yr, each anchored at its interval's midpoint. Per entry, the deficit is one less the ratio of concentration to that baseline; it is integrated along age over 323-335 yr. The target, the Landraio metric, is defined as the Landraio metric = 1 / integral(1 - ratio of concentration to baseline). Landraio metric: -5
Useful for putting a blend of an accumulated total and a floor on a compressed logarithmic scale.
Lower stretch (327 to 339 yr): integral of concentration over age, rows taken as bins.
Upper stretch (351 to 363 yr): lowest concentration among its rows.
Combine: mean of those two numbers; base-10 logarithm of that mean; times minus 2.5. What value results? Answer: -5.7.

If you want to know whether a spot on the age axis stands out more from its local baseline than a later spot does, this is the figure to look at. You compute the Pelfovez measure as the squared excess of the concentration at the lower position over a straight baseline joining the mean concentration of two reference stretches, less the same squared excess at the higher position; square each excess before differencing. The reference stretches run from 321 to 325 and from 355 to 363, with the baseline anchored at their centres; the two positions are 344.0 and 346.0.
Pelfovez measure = 1.1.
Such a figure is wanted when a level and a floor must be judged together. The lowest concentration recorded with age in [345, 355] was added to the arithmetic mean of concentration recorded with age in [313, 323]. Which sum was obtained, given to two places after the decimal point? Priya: 58.01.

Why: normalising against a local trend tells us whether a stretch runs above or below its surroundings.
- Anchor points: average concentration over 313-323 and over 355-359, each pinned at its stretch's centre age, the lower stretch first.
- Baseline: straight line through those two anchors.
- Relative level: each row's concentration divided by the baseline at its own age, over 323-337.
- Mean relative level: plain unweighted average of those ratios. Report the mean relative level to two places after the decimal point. 1.02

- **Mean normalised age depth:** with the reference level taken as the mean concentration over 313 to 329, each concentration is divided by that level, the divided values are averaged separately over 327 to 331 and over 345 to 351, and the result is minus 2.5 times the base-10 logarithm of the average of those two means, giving -0.019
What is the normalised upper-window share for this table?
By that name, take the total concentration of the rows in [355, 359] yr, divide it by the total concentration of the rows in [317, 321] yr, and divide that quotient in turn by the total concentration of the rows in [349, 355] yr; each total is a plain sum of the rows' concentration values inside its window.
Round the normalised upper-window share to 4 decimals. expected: 0.0114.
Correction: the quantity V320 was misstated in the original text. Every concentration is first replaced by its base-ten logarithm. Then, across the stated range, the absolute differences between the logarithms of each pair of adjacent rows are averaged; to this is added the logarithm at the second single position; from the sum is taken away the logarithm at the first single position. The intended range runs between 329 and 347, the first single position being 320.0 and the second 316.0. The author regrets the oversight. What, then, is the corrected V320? 0.023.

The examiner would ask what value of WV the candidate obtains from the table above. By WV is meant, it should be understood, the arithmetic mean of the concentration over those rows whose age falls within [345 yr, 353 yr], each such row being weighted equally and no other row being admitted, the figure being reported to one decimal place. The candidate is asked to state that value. 30.0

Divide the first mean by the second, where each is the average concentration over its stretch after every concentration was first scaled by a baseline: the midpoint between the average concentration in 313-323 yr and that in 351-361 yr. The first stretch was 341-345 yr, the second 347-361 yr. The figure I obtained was 0.98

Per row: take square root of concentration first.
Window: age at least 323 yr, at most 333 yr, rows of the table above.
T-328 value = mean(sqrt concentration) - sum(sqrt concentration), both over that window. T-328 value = -21.8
